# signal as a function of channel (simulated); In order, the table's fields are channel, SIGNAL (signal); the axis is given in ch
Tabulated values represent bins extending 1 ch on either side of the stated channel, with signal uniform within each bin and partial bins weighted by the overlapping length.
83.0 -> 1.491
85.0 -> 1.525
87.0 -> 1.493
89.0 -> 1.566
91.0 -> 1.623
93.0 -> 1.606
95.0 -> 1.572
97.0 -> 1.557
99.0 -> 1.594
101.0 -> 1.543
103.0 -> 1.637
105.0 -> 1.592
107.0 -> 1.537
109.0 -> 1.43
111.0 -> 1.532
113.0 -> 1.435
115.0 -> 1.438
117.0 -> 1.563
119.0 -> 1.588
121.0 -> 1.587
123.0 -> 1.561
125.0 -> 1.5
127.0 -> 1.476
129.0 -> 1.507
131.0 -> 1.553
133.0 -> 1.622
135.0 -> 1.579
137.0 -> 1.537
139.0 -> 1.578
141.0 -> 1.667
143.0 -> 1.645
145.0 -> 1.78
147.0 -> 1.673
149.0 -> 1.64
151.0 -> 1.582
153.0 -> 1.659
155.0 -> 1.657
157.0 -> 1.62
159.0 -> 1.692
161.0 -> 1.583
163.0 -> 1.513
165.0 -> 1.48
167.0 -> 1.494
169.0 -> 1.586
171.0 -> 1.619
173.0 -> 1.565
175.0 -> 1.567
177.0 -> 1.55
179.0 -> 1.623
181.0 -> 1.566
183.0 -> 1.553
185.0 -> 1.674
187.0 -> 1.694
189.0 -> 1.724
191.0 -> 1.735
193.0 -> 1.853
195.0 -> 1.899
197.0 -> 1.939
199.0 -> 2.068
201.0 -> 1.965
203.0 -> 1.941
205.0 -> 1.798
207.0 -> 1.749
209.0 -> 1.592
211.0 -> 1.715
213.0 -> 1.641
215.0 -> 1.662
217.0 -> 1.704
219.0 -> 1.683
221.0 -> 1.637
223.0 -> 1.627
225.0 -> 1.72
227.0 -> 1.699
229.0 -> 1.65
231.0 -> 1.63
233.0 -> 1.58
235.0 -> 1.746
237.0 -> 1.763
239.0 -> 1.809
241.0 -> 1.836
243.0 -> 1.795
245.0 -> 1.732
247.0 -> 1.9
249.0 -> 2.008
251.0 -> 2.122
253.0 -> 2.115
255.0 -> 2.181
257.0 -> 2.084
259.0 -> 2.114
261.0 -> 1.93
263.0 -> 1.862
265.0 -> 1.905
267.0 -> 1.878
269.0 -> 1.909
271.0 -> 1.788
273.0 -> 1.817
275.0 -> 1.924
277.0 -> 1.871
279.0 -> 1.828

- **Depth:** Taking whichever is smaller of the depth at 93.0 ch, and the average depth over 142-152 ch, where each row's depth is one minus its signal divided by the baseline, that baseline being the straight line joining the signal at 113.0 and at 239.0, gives -0.17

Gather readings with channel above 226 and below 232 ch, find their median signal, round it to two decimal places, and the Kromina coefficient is 1.65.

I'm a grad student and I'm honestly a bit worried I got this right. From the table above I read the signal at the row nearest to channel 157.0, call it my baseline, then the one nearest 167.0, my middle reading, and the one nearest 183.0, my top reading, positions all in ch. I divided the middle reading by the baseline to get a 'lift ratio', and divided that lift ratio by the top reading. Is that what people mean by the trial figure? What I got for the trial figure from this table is 0.59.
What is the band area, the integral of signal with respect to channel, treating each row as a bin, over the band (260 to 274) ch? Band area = 26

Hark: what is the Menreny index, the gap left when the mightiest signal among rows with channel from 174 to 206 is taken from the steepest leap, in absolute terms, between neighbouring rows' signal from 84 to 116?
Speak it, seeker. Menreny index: -1.96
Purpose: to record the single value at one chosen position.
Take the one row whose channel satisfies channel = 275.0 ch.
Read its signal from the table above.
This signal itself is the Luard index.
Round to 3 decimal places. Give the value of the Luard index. 1.924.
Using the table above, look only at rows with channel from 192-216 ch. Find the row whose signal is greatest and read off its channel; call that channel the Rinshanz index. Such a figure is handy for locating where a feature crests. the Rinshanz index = 199.0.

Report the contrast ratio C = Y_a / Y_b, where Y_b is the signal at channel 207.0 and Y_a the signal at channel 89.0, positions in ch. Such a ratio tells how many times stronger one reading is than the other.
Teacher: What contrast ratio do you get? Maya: 0.90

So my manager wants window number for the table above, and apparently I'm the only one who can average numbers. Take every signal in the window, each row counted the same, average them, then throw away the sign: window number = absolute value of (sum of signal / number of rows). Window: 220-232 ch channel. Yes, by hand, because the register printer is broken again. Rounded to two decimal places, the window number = 1.66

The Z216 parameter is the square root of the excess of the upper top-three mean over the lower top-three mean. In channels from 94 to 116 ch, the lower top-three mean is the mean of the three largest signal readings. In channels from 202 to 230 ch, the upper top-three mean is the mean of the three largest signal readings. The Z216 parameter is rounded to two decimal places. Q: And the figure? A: 0.47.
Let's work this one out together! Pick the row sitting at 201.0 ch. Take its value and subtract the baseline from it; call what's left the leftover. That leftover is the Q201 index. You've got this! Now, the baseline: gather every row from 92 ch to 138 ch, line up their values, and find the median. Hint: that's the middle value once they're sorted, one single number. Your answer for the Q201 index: 0.41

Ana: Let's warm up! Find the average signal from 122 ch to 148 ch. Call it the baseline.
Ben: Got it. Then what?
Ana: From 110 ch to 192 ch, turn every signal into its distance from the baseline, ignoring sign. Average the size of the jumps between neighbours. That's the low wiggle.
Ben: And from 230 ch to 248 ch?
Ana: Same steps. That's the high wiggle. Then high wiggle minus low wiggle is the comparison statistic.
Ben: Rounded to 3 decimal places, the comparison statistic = 0.027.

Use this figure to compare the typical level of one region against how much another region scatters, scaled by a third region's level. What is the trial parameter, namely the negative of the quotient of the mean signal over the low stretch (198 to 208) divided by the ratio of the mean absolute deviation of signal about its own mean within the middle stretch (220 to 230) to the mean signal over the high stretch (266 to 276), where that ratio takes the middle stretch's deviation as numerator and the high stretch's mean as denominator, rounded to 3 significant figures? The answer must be -103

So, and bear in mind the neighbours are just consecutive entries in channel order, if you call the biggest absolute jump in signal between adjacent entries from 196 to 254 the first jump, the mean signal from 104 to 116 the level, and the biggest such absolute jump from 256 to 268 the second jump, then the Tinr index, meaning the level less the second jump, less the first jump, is 1.14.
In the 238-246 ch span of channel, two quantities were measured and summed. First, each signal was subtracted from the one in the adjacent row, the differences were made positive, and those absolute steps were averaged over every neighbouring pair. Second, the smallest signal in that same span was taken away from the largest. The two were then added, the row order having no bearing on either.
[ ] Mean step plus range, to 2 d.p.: 0.15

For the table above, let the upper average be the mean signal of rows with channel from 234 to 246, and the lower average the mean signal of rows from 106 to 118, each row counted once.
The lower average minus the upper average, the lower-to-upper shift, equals -0.3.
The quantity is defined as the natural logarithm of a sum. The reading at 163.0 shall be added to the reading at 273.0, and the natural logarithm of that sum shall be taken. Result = 1.20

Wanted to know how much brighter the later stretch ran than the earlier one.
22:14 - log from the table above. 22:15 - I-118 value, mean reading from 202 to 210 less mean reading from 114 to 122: 0.23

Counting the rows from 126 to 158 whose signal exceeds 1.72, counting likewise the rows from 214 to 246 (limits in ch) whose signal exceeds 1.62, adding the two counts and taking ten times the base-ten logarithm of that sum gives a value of 12.0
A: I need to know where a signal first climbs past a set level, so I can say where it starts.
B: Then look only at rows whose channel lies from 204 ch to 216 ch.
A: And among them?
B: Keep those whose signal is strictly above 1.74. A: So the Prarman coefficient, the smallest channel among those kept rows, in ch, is 205.0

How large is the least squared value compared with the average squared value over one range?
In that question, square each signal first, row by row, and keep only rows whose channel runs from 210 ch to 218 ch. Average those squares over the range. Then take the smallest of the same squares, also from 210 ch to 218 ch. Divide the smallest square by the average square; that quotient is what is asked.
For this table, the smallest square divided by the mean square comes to 0.95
